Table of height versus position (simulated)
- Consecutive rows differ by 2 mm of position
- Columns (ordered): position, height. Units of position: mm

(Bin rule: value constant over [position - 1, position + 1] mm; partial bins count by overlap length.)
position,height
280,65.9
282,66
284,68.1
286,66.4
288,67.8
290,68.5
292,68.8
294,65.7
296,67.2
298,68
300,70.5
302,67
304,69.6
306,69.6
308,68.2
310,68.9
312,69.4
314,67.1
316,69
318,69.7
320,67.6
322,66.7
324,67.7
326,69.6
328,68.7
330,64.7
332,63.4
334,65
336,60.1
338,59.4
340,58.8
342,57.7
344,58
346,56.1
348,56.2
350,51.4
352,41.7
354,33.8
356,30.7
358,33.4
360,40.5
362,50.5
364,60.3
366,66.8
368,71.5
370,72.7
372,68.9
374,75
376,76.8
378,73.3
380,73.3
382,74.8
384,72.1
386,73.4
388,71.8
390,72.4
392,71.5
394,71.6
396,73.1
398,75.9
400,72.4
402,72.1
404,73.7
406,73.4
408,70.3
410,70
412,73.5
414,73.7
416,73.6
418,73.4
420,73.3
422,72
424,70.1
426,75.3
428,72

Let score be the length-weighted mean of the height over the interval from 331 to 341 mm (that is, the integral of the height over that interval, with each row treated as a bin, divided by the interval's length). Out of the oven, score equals 61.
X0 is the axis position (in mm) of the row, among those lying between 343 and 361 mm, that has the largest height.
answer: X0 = 344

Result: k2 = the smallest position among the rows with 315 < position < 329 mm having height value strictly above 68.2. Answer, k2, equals 316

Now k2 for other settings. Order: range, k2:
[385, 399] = 386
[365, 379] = 368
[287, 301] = 290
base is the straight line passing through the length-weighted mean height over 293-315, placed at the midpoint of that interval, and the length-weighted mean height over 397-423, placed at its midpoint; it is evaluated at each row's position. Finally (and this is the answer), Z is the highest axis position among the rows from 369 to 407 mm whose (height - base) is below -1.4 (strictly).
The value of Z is 372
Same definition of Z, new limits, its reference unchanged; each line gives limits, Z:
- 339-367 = 366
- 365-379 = 372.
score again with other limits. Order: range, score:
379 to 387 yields 73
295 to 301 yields 69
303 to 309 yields 69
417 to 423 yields 73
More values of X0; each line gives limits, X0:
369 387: 376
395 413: 398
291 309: 300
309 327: 318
